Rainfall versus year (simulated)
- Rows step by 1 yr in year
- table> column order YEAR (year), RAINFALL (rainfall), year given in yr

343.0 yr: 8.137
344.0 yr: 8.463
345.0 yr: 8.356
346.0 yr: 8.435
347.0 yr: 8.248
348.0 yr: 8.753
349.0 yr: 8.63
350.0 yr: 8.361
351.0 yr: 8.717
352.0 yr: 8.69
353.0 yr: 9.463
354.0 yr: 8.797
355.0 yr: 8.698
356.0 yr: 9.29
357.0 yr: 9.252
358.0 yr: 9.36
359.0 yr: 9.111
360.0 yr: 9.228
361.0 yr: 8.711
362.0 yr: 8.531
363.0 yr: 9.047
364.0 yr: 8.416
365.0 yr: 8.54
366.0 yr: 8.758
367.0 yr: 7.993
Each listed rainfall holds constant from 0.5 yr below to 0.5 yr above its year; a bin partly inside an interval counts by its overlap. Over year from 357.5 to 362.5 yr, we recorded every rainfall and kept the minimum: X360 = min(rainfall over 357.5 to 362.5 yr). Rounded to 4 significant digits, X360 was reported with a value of 8.531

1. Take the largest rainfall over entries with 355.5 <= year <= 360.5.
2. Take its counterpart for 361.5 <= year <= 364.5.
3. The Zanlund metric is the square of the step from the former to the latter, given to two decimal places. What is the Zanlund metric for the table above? 0.10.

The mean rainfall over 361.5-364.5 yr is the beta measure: 8.66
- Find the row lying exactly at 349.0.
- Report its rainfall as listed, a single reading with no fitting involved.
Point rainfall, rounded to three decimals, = 8.630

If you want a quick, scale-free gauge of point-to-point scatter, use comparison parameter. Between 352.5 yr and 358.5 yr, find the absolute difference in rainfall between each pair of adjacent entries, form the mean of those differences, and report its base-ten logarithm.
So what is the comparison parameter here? -0.522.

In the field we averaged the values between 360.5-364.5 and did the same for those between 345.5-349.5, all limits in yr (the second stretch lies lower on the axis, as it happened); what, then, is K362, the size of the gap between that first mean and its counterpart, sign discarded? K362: 0.2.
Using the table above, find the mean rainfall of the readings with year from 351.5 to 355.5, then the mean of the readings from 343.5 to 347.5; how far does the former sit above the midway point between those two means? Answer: 0.27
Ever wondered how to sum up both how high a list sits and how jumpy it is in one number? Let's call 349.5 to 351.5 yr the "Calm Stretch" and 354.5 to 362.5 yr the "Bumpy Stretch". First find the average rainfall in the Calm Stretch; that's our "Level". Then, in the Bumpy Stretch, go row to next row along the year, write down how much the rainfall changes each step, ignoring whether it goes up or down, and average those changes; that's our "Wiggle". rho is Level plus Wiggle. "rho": 8.80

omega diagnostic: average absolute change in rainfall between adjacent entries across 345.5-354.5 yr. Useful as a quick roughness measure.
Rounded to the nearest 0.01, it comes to 0.36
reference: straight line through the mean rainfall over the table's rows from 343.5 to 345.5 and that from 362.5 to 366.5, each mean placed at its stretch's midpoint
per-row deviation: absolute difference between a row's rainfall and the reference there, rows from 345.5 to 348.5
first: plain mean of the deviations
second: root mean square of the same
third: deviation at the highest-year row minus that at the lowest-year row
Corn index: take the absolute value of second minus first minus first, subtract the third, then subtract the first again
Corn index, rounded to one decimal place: -0.3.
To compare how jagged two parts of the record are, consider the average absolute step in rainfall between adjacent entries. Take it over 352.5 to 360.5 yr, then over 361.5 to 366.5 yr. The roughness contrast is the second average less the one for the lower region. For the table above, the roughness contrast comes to 0.11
